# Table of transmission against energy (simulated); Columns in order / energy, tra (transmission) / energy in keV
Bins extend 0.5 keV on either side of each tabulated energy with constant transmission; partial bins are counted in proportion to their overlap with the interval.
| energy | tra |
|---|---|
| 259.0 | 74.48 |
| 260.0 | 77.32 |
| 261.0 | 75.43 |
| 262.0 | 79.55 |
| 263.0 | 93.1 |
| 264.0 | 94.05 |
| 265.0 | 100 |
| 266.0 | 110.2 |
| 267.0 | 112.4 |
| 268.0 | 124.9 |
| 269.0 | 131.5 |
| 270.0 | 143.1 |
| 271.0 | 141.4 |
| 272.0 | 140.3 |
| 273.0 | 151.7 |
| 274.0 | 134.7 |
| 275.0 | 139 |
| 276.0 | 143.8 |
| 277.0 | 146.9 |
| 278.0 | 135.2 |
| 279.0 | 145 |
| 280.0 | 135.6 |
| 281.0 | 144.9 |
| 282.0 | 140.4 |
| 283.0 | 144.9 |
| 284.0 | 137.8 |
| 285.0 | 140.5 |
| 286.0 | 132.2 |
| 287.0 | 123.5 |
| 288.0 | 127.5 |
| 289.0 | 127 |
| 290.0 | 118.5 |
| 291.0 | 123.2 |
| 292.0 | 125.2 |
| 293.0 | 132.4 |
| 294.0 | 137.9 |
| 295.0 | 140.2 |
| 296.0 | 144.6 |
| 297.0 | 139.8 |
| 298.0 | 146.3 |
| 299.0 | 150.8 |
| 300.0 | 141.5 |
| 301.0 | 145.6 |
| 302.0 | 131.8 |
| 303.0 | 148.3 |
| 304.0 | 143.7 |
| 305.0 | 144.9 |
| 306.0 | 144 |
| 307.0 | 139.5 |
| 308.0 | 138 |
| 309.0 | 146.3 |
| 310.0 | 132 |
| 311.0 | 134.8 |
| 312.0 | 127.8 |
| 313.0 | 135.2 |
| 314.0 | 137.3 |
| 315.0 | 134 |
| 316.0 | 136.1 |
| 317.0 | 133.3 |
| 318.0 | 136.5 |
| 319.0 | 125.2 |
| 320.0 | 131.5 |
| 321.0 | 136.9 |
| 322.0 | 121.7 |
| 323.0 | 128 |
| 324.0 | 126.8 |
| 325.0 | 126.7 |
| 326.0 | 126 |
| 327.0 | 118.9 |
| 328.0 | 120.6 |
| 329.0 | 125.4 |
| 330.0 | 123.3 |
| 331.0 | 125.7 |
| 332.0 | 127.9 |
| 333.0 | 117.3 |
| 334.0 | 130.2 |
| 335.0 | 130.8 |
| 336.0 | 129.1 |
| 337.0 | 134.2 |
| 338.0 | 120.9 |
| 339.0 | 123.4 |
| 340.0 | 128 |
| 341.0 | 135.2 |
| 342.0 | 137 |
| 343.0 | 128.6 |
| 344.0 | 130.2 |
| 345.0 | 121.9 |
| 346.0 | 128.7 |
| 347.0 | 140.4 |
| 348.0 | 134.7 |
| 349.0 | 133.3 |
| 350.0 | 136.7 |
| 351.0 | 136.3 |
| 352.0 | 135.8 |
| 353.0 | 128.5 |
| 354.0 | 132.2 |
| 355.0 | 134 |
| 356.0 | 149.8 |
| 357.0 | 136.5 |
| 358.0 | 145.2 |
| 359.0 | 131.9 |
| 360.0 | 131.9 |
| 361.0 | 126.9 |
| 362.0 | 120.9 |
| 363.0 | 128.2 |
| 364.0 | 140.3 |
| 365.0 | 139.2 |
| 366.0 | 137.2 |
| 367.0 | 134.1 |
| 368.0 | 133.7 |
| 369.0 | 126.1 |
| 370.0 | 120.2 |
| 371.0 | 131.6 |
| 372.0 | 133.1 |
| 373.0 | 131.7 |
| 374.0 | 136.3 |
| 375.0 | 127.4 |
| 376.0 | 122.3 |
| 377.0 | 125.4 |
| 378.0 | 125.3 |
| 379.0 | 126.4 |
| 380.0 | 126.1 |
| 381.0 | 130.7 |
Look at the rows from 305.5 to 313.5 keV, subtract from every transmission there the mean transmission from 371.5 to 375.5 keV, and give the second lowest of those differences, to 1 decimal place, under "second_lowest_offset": -0.1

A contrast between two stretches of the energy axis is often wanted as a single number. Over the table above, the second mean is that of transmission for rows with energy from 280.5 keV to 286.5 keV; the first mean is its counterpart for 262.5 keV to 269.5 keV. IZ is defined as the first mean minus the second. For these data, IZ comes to -31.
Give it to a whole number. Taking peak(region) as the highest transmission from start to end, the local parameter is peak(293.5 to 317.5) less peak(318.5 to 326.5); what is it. 14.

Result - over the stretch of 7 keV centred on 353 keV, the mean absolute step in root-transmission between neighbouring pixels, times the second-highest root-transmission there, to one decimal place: 2.5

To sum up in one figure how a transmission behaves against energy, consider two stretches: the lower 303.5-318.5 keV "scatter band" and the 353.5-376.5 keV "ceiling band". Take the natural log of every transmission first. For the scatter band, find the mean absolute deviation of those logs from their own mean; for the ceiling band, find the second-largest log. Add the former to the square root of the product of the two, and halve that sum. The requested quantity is 0.21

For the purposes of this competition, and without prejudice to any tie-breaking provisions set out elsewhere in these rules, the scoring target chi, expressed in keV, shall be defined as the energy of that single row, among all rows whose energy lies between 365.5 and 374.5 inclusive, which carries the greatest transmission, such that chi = 366.0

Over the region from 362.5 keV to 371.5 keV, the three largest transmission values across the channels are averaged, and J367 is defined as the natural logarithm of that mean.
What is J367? 4.93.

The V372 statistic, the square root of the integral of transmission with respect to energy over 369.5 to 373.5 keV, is 22.7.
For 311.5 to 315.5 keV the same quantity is 23.1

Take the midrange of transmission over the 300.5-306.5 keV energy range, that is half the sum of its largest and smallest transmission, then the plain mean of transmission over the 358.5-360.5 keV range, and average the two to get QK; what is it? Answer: 136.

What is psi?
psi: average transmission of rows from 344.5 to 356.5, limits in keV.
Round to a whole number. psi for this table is 134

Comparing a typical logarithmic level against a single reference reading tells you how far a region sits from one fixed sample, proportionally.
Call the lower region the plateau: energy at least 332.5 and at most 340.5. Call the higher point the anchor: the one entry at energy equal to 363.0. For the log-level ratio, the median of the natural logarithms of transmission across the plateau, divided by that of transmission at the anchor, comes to 1.00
